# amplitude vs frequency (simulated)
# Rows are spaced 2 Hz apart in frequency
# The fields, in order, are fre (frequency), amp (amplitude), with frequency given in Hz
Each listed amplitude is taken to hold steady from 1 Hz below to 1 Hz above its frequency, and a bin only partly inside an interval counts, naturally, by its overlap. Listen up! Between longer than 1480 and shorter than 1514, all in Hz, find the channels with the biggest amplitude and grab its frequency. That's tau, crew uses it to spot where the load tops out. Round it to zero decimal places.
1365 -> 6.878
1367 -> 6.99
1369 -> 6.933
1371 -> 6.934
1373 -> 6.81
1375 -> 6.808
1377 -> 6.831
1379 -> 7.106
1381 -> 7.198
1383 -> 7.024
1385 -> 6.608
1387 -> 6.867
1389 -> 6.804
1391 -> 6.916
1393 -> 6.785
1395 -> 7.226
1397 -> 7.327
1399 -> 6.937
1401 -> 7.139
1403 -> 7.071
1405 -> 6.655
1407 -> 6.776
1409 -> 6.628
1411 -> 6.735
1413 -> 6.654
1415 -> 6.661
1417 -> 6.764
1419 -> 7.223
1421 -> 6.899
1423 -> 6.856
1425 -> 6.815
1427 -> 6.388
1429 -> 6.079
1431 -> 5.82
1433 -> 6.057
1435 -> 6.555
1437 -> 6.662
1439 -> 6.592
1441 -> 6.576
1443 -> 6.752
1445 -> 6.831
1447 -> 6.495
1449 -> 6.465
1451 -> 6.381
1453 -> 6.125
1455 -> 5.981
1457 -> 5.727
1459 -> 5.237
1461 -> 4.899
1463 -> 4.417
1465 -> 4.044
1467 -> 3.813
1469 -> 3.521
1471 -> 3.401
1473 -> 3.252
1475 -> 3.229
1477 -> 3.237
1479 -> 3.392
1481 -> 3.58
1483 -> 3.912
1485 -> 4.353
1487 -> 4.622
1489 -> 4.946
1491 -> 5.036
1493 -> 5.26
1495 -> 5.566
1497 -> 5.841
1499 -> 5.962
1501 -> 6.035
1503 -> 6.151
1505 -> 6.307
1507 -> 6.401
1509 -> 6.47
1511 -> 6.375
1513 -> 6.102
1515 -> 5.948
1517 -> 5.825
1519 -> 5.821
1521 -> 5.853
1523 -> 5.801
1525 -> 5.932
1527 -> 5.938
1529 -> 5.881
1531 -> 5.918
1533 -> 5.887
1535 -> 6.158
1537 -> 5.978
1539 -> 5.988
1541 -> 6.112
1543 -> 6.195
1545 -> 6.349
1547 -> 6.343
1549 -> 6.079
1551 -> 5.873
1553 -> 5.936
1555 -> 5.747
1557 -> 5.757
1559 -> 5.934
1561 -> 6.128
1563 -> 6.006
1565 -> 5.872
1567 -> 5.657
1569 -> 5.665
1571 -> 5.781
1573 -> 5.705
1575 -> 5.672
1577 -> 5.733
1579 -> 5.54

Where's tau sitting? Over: 1509 Hz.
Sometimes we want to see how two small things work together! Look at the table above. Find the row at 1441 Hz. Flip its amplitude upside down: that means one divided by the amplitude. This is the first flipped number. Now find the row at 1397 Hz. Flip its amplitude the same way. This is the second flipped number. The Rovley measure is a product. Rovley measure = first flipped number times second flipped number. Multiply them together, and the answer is 0.021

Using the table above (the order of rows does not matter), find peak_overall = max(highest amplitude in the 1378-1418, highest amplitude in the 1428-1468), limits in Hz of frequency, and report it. 7.33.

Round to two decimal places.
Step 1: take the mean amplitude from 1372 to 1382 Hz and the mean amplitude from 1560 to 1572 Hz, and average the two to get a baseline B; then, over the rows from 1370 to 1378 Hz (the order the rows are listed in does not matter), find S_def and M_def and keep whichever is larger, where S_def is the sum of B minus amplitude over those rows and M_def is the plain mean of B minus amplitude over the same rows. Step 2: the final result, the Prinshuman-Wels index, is -0.44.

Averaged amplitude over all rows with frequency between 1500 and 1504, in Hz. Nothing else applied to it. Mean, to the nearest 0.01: 6.09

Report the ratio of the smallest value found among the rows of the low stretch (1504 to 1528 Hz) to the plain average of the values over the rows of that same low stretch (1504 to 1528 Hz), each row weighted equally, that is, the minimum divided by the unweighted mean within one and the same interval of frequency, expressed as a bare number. 0.96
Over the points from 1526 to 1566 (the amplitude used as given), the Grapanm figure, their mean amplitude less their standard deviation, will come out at 5.84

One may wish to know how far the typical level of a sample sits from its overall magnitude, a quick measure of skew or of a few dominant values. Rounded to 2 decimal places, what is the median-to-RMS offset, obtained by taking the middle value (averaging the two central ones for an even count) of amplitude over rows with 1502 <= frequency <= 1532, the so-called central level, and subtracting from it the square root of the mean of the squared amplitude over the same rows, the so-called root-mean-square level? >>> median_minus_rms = -0.11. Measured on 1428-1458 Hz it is 0.12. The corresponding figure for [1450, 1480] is -0.54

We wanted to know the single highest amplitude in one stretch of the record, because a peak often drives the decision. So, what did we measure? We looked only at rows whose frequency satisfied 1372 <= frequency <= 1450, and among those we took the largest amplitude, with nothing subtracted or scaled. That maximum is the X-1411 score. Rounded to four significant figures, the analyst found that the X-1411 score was 7.327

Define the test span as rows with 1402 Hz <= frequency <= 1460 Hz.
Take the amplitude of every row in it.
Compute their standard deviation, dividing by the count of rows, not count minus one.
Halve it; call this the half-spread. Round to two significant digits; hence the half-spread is 0.21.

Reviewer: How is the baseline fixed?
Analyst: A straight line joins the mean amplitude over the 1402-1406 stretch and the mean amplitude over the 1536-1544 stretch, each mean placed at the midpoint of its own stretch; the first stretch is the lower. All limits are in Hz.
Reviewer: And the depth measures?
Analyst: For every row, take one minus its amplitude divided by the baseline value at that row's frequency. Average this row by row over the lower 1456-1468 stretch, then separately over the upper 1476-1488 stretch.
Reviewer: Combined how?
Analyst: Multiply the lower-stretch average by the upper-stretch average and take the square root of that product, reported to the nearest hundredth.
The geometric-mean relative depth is 0.34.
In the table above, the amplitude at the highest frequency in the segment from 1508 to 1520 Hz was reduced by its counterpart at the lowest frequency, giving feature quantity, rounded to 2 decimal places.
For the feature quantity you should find -0.65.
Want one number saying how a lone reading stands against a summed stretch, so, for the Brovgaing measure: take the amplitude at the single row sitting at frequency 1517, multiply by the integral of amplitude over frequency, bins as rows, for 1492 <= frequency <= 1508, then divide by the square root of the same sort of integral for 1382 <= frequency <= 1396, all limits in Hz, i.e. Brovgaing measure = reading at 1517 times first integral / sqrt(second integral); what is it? 56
